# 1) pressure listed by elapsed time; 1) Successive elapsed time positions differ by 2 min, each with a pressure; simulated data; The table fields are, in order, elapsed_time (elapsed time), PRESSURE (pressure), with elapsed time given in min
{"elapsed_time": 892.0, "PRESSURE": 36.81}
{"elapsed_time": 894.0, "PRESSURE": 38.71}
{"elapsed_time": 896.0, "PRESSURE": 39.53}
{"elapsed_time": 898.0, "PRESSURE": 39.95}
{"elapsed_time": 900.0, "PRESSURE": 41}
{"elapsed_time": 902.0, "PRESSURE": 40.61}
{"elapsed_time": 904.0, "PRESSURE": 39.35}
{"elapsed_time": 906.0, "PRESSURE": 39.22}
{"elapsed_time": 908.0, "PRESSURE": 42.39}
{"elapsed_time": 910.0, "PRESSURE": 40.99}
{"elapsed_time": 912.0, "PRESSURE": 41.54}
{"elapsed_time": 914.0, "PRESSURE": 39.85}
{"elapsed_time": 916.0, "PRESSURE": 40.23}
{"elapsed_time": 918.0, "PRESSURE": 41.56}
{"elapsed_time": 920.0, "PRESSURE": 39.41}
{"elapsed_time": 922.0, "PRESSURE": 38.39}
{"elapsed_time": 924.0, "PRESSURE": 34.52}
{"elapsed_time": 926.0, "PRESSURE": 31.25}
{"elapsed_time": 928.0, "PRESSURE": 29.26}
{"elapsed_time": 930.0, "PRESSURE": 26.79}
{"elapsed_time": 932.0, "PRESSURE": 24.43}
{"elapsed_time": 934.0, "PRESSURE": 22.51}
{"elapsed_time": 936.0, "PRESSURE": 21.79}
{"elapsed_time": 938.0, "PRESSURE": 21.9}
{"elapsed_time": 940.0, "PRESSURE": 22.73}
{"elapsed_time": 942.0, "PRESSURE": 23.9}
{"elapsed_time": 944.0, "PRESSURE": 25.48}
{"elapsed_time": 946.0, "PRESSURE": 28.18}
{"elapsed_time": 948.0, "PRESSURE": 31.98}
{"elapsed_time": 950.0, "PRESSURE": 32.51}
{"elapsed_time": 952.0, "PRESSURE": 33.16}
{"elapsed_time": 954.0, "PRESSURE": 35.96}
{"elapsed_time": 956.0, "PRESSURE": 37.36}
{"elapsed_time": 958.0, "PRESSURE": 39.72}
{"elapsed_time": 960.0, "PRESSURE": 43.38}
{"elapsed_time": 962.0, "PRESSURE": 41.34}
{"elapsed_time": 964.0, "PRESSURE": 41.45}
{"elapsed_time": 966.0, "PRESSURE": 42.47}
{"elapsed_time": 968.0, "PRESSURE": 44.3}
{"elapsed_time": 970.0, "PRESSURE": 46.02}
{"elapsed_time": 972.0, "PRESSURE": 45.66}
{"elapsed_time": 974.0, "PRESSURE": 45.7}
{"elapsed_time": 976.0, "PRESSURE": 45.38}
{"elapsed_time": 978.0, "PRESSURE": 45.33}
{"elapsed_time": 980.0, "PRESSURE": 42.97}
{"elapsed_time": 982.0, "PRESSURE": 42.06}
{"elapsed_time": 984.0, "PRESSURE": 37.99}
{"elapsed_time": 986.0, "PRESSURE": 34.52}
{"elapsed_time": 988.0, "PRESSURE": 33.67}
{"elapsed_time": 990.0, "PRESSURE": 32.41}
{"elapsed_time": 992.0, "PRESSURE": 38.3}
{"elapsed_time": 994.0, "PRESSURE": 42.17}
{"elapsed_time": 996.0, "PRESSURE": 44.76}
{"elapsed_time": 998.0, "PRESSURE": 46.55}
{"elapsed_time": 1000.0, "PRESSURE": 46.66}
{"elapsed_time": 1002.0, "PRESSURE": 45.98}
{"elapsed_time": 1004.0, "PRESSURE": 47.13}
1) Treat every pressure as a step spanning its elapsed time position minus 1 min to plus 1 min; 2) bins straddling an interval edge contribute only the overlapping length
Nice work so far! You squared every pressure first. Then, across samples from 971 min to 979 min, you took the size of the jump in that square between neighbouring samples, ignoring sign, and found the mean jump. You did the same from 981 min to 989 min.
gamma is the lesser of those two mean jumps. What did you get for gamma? 12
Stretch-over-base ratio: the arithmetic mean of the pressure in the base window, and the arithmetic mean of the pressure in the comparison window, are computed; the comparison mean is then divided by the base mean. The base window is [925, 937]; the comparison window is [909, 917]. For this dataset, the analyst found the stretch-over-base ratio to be 1.56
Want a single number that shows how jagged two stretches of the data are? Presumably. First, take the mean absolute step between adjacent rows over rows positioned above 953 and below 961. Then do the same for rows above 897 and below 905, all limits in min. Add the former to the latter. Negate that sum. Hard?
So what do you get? -3.4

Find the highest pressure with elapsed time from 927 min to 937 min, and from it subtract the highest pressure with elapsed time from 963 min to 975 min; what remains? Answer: -17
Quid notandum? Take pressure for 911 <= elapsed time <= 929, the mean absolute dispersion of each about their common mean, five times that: 19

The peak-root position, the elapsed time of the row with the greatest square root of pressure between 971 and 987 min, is 974.0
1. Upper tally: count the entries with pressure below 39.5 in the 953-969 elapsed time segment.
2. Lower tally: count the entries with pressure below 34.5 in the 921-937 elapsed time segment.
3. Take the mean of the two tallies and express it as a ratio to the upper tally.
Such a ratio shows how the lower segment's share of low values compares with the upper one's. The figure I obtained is 2.0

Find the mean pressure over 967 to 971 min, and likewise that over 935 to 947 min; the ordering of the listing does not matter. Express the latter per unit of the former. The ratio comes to 0.53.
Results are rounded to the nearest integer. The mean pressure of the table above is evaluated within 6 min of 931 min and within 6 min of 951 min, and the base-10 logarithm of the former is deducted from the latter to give 32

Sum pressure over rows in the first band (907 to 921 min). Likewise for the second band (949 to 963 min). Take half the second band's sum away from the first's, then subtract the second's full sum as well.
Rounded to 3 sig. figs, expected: -109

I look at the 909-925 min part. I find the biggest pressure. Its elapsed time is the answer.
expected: 918.0 min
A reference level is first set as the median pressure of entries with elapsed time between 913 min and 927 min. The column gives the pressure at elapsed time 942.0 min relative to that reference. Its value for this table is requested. -16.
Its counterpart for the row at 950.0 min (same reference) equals -7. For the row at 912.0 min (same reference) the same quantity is 2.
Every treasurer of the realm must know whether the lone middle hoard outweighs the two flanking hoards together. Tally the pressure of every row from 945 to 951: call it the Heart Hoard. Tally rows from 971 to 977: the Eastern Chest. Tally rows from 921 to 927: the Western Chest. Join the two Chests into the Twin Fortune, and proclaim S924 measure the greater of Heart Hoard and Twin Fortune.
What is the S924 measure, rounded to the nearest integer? 241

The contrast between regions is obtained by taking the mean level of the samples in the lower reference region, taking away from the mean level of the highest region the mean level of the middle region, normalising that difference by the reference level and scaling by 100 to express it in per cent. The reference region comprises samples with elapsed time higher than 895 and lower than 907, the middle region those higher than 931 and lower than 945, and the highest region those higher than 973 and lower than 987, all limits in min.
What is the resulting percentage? 47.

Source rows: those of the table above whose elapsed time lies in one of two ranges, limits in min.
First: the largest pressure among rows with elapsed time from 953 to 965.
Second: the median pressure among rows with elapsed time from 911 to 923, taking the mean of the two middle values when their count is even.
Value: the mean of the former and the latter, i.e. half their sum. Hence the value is 42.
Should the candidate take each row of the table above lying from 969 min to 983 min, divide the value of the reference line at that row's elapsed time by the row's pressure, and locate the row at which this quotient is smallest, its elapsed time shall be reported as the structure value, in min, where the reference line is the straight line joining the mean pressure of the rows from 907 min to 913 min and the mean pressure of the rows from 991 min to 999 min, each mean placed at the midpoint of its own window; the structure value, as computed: 970.0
